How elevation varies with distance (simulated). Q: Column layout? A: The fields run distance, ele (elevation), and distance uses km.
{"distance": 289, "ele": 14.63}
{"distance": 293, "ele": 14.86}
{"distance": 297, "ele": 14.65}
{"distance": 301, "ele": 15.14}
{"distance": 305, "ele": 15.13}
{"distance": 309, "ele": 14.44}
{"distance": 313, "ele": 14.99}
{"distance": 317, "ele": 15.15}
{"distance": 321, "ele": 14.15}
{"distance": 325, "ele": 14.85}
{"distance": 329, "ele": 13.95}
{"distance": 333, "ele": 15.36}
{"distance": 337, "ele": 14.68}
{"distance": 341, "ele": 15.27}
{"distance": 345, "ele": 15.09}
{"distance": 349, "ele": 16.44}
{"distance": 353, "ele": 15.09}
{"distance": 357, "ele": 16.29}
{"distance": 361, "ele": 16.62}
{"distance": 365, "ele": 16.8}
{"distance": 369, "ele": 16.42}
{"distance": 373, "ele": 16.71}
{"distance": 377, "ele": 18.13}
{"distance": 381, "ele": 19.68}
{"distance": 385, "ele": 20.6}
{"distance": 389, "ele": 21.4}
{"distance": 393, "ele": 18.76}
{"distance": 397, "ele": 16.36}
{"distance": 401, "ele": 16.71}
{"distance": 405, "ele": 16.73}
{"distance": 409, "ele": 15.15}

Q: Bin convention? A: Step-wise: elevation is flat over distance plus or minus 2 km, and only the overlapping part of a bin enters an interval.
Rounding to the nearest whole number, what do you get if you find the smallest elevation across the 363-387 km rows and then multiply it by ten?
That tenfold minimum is 164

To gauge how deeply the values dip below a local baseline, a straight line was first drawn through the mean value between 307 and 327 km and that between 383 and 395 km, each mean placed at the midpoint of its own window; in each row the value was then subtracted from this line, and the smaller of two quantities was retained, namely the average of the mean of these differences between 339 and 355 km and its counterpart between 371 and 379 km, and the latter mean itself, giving 1.7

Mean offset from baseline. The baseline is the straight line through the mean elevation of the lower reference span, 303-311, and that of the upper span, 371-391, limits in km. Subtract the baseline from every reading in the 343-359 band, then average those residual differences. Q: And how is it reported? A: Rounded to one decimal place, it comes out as -1.7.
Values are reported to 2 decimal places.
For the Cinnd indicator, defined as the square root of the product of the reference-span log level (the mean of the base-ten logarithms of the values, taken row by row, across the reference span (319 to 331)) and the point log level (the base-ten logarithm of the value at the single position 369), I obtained 1.19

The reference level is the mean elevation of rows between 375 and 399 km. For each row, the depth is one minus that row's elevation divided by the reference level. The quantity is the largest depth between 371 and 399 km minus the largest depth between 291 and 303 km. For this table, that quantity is -0.089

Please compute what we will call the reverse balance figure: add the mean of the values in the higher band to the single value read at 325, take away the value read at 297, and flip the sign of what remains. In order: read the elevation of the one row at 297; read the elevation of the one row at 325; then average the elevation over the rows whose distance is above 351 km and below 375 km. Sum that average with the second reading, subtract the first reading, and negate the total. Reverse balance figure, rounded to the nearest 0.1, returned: -16.5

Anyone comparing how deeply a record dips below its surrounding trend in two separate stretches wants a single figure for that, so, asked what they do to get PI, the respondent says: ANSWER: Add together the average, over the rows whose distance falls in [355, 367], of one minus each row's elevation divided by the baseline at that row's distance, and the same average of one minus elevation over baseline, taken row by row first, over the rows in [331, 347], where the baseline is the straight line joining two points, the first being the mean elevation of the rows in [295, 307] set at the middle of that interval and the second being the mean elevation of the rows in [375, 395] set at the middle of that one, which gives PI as 0.215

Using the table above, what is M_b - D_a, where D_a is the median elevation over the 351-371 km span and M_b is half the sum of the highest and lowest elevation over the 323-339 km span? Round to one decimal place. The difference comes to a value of -1.8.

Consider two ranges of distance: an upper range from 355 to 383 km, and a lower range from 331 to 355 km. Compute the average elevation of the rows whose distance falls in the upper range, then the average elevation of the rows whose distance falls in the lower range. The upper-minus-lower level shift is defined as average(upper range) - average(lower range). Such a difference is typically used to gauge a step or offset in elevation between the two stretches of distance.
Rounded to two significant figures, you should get 1.9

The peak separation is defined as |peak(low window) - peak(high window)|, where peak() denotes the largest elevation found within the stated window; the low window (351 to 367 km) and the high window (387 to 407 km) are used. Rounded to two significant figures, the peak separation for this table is 4.6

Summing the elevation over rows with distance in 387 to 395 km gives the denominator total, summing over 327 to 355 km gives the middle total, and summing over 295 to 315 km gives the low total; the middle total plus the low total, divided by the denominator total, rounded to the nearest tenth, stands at 4.5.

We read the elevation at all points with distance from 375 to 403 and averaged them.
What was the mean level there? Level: 18.8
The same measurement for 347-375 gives 16.3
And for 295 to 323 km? 14.8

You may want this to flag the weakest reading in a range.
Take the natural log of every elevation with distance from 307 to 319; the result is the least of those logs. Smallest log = 2.67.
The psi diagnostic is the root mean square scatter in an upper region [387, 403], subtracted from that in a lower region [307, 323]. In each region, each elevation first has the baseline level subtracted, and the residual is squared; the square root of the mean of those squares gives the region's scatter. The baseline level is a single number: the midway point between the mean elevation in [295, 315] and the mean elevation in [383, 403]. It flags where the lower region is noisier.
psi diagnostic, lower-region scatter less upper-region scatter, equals -0.3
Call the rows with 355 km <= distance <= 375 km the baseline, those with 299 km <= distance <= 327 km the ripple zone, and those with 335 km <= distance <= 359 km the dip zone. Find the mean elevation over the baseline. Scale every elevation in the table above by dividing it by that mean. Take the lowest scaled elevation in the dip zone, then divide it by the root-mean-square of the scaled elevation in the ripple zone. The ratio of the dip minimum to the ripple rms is 0.99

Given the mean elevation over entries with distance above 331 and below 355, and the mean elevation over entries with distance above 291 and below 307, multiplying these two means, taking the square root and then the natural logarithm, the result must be 2.72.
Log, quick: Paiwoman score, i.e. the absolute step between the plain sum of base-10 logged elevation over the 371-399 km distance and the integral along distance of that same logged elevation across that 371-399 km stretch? 26.7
